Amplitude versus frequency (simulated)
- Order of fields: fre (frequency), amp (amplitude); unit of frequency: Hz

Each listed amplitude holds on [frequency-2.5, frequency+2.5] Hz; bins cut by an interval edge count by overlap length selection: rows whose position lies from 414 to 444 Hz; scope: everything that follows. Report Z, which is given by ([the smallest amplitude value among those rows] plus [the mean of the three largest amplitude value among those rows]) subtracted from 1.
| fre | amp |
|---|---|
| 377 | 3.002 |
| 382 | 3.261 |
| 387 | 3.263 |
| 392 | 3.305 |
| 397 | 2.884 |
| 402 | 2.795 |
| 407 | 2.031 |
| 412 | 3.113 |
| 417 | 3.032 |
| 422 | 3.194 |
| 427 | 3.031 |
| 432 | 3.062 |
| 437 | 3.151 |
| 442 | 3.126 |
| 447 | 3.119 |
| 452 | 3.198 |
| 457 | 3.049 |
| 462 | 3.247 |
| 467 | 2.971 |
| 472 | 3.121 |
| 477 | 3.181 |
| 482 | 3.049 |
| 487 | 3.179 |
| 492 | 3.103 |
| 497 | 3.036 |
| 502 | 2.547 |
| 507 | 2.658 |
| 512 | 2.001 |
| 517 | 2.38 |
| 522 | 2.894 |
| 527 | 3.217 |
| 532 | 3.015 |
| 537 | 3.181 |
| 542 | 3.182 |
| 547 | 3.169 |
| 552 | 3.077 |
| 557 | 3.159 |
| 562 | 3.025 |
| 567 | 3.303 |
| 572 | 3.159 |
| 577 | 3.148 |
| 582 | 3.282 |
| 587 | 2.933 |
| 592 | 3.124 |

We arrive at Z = -5.19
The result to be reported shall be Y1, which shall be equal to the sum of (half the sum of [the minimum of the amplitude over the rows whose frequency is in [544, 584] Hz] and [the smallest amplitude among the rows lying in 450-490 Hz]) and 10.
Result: 13.00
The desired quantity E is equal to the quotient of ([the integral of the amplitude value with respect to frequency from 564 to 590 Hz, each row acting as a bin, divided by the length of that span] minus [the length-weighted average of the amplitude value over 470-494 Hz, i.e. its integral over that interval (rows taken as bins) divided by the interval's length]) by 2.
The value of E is 0.02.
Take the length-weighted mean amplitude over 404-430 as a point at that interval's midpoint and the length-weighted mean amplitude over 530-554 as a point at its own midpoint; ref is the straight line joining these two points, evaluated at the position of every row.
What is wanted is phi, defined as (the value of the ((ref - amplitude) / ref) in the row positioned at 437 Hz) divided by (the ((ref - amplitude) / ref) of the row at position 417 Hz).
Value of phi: 1.5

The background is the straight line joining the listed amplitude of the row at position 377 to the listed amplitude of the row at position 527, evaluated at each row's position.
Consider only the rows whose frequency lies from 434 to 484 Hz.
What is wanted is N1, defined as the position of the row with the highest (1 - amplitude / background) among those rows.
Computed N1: 467 Hz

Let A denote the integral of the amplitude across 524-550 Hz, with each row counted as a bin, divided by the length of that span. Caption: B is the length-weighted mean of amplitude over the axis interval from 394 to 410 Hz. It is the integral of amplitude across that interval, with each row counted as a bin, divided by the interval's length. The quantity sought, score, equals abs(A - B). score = 0.5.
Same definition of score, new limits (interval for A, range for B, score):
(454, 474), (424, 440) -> 0.0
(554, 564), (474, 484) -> 0.0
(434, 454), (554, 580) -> 0.0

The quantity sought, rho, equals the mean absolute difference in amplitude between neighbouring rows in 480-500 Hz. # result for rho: 0.09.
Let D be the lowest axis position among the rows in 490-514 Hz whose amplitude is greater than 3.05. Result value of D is 492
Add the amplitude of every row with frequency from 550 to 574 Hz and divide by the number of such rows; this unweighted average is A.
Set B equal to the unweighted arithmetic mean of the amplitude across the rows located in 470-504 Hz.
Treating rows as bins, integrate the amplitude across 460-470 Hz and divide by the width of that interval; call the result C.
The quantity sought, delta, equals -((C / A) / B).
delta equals -0.326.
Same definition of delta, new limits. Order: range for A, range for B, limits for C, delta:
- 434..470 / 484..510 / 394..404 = -0.316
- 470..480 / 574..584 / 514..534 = -0.281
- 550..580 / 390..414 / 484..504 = -0.335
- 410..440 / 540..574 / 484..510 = -0.296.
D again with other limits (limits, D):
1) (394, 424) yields 412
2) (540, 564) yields 542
